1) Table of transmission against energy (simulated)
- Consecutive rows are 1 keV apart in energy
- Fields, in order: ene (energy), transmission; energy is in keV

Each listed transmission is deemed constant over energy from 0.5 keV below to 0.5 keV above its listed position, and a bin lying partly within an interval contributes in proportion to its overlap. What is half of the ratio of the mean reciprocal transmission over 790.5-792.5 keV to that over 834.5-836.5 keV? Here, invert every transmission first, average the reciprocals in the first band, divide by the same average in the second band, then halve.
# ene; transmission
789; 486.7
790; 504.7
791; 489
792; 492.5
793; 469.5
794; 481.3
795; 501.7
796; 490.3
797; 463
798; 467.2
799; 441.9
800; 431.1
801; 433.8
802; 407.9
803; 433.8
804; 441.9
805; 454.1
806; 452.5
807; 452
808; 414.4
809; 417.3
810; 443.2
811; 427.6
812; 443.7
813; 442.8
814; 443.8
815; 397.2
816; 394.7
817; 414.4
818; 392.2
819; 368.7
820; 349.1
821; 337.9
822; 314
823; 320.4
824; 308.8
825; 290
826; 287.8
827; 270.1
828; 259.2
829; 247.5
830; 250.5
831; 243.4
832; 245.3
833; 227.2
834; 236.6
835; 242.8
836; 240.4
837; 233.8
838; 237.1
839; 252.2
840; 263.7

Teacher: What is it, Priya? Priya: 0.25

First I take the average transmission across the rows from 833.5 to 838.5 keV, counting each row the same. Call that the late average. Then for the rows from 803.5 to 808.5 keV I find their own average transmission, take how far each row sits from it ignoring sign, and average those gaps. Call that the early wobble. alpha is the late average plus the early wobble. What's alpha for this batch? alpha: 250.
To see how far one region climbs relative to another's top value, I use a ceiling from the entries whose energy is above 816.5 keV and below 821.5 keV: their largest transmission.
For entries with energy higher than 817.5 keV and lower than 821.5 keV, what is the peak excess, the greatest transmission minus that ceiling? -22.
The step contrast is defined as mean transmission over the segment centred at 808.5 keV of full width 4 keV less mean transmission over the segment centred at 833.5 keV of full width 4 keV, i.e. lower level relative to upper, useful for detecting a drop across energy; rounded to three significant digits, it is 194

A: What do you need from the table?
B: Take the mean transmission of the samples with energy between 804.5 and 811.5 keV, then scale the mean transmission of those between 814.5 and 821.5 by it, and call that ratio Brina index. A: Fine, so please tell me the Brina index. 0.9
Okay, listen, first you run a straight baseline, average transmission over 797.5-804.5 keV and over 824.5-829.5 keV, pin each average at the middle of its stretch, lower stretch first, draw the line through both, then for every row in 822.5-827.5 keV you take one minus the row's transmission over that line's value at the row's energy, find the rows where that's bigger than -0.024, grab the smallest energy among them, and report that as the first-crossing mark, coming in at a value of 825 keV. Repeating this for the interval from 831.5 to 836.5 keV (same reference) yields 833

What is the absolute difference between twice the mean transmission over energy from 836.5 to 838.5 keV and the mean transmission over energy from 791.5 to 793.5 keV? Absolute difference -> 10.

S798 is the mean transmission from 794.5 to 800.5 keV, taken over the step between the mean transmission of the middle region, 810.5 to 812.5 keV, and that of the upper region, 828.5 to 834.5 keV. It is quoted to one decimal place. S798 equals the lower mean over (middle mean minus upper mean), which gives 2.4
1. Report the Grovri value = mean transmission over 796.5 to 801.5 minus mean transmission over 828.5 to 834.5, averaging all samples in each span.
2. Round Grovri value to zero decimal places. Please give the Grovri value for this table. 206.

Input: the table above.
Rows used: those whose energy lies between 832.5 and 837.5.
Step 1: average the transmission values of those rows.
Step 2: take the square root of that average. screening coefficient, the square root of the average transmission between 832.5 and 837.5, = 15.4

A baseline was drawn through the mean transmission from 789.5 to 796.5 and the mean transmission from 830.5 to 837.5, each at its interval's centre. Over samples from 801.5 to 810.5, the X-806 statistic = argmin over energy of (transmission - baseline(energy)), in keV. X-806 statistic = 802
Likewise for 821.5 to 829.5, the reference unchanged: 829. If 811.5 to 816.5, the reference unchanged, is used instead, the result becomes 815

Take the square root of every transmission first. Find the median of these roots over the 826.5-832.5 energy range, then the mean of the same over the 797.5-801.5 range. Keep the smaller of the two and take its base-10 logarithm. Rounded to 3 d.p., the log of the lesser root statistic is 1.198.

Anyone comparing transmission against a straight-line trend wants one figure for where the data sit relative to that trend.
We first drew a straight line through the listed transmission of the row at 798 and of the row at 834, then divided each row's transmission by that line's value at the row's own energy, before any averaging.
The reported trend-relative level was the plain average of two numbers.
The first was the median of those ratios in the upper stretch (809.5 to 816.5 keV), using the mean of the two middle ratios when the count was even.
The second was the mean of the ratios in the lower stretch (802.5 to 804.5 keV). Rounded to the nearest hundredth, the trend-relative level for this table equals 1.07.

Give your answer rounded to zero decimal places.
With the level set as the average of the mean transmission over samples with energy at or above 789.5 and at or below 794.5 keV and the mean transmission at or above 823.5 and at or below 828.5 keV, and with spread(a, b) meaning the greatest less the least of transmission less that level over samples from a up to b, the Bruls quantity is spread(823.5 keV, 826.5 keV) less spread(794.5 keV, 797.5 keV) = -18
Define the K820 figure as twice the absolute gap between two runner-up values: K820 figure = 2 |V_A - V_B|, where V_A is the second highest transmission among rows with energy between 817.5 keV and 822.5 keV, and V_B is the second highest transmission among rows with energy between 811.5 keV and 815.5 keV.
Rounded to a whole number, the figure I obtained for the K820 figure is 150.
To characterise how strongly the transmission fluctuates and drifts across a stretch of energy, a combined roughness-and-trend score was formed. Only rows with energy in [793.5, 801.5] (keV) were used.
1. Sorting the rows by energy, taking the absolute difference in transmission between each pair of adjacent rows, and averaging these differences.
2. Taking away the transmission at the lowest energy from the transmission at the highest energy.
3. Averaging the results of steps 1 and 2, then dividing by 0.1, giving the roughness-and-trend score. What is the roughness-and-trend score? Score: -165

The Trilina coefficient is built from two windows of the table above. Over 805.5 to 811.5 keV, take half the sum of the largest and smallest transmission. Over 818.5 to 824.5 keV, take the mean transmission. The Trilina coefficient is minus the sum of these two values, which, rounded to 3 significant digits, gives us -767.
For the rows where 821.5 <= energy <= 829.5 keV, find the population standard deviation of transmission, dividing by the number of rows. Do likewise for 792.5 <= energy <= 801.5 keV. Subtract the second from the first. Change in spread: 1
